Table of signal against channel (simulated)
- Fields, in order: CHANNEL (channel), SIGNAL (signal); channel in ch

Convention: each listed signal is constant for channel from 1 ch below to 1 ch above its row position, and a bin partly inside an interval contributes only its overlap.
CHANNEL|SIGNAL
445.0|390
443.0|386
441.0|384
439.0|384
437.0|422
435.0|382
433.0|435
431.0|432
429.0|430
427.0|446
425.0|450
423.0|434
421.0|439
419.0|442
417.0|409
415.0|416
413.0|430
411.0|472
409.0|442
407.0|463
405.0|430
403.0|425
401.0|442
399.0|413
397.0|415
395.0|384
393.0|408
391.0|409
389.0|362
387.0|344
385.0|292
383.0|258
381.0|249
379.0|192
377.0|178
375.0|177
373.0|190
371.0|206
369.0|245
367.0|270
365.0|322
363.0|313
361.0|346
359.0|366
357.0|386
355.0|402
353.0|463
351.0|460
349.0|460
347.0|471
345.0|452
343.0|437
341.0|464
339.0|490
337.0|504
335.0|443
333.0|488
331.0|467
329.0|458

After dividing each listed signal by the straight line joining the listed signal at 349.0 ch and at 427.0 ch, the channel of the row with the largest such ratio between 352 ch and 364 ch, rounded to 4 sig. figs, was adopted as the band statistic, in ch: 353.0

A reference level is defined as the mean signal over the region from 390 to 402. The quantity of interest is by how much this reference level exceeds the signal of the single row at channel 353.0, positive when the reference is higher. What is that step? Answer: -51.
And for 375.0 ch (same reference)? 235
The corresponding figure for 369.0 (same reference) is 167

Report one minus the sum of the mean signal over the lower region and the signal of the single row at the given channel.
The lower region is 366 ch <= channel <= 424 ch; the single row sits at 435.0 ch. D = -734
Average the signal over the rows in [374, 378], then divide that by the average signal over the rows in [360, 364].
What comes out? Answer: 0.54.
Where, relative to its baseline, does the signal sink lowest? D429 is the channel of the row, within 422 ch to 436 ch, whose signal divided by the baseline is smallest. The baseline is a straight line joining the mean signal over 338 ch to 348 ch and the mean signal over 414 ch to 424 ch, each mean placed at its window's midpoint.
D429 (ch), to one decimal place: 435.0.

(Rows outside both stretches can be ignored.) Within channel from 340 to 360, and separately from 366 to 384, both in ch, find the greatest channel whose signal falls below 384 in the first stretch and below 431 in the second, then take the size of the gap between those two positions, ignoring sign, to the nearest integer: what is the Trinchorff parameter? 24 ch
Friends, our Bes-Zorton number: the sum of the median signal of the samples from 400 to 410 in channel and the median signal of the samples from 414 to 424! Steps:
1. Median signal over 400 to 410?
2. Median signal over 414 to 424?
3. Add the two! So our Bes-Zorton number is 876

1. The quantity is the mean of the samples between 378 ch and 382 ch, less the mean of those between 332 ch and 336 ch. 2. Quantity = -245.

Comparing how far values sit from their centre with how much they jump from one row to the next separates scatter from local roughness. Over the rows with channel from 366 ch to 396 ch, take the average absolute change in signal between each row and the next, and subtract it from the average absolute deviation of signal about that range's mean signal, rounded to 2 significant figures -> 46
